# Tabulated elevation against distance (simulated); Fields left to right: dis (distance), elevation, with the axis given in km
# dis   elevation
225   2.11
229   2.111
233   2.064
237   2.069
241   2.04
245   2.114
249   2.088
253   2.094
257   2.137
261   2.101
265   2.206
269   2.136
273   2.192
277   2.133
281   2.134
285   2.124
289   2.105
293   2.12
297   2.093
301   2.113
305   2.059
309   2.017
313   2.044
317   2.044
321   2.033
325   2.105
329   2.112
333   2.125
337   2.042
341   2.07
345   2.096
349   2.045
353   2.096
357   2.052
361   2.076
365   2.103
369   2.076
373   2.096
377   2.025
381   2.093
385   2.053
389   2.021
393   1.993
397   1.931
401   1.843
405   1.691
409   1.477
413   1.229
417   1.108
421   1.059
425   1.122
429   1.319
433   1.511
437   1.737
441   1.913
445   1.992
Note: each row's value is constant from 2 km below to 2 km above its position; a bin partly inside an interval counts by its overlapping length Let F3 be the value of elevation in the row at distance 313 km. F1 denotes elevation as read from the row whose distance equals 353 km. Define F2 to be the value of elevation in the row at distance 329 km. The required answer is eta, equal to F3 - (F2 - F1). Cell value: 2.0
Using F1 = 2.096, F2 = 2.112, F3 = 2.044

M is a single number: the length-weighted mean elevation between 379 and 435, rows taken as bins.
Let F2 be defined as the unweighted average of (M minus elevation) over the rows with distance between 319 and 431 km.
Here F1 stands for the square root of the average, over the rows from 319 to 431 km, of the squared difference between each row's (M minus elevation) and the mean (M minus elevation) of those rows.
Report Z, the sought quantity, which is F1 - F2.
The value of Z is 0.61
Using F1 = 0.35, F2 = -0.26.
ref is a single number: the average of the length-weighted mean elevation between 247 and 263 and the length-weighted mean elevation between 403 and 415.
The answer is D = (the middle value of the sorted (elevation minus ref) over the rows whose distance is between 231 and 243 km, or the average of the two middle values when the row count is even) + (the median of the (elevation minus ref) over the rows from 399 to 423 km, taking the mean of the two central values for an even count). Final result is -0.15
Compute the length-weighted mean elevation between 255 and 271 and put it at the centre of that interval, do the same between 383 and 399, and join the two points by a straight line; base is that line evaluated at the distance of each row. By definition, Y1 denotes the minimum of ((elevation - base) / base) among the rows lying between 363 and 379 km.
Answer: 0.005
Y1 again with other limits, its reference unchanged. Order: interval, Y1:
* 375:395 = -0.002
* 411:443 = -0.461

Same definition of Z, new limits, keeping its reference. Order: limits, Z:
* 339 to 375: 0.49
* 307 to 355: 0.50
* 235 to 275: 0.56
